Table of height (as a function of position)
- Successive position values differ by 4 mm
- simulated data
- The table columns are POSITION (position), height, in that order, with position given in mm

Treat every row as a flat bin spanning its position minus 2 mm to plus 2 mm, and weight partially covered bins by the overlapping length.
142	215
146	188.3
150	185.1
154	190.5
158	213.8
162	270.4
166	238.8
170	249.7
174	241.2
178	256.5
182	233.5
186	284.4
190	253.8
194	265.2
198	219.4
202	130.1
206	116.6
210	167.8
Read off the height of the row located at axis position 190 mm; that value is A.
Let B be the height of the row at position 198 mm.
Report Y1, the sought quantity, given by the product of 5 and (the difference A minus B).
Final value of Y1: 172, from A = 253.8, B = 219.4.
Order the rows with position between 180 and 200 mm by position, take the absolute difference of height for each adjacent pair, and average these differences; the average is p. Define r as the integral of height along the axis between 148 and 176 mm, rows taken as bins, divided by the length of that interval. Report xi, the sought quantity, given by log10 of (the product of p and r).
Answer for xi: 3.90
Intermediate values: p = 35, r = 227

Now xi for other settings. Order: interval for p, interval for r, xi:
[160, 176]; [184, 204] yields 3.59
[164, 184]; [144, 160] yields 3.45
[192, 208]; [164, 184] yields 4.08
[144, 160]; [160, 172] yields 3.43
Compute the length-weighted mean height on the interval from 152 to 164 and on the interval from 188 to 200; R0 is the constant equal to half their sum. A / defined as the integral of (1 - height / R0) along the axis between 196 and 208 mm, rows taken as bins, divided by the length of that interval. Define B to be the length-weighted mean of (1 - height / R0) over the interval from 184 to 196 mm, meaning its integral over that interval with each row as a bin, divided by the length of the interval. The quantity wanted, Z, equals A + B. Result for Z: 0.20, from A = 0.34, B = -0.14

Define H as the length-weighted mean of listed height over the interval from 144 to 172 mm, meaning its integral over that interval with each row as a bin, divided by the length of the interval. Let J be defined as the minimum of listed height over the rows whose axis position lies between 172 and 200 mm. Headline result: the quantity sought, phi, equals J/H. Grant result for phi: 1.00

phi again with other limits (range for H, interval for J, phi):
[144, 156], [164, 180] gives 1.27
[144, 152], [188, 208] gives 0.62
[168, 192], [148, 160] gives 0.73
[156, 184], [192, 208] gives 0.48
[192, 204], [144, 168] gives 0.90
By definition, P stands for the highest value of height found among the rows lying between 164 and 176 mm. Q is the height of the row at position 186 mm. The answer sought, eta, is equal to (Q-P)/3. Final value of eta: 12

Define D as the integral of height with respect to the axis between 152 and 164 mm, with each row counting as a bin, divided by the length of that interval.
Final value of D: 225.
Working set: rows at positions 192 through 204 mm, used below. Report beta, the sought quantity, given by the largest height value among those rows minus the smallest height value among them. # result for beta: 135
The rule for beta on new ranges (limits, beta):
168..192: 51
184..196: 31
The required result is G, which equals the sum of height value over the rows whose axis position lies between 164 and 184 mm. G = 1220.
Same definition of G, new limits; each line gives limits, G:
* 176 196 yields 1293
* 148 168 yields 1099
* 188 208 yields 985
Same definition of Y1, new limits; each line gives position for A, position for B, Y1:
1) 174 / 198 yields 109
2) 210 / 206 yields 256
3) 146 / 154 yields -11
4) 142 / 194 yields -251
